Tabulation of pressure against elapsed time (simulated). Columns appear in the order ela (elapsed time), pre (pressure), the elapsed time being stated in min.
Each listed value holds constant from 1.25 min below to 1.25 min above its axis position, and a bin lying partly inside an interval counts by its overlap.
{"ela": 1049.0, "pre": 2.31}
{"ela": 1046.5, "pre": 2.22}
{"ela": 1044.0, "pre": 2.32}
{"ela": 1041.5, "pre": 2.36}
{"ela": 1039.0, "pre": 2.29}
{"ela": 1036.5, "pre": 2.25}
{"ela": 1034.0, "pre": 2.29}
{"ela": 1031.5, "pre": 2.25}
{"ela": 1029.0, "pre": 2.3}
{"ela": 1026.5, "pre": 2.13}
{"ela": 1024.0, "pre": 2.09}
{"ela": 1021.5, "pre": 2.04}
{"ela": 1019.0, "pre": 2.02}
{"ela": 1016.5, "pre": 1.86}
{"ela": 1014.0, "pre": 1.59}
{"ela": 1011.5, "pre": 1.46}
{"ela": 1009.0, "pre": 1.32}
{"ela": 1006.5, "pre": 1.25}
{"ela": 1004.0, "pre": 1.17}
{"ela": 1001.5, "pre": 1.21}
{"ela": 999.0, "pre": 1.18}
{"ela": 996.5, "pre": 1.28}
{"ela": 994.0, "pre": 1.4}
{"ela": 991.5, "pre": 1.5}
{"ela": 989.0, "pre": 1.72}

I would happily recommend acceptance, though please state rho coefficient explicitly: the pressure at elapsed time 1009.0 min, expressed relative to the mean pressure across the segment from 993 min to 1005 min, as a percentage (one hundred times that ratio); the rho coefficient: 106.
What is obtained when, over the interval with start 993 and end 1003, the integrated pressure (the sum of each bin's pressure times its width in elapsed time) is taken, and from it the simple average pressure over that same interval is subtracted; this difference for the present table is 11.4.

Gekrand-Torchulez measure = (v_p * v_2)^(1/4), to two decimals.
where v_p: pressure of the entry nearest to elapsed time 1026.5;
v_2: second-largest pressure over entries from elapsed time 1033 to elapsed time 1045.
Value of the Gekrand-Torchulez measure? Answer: 1.49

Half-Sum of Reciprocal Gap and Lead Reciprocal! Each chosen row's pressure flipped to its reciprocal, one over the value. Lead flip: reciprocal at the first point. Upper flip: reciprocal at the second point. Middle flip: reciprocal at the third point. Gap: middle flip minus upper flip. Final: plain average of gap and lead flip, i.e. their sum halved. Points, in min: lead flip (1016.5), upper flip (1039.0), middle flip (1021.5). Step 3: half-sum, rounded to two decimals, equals 0.30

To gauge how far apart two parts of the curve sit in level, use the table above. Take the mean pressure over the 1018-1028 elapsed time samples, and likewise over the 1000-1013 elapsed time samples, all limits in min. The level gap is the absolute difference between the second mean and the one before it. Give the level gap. 0.79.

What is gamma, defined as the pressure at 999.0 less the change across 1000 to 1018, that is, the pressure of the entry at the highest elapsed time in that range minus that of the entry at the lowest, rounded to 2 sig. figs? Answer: 0.53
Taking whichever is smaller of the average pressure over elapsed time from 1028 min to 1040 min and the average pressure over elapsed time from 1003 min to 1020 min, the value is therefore 1.52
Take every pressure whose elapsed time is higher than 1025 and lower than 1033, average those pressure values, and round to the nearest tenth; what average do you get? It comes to 2.2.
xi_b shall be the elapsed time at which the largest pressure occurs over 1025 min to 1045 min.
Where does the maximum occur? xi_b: 1041.5 min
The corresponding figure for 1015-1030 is 1029.0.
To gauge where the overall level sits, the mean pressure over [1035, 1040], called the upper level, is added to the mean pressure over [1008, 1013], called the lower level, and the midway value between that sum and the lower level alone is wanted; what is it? 2.5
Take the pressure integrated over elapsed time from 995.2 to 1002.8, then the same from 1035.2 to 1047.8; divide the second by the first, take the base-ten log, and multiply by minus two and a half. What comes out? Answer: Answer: -1.2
